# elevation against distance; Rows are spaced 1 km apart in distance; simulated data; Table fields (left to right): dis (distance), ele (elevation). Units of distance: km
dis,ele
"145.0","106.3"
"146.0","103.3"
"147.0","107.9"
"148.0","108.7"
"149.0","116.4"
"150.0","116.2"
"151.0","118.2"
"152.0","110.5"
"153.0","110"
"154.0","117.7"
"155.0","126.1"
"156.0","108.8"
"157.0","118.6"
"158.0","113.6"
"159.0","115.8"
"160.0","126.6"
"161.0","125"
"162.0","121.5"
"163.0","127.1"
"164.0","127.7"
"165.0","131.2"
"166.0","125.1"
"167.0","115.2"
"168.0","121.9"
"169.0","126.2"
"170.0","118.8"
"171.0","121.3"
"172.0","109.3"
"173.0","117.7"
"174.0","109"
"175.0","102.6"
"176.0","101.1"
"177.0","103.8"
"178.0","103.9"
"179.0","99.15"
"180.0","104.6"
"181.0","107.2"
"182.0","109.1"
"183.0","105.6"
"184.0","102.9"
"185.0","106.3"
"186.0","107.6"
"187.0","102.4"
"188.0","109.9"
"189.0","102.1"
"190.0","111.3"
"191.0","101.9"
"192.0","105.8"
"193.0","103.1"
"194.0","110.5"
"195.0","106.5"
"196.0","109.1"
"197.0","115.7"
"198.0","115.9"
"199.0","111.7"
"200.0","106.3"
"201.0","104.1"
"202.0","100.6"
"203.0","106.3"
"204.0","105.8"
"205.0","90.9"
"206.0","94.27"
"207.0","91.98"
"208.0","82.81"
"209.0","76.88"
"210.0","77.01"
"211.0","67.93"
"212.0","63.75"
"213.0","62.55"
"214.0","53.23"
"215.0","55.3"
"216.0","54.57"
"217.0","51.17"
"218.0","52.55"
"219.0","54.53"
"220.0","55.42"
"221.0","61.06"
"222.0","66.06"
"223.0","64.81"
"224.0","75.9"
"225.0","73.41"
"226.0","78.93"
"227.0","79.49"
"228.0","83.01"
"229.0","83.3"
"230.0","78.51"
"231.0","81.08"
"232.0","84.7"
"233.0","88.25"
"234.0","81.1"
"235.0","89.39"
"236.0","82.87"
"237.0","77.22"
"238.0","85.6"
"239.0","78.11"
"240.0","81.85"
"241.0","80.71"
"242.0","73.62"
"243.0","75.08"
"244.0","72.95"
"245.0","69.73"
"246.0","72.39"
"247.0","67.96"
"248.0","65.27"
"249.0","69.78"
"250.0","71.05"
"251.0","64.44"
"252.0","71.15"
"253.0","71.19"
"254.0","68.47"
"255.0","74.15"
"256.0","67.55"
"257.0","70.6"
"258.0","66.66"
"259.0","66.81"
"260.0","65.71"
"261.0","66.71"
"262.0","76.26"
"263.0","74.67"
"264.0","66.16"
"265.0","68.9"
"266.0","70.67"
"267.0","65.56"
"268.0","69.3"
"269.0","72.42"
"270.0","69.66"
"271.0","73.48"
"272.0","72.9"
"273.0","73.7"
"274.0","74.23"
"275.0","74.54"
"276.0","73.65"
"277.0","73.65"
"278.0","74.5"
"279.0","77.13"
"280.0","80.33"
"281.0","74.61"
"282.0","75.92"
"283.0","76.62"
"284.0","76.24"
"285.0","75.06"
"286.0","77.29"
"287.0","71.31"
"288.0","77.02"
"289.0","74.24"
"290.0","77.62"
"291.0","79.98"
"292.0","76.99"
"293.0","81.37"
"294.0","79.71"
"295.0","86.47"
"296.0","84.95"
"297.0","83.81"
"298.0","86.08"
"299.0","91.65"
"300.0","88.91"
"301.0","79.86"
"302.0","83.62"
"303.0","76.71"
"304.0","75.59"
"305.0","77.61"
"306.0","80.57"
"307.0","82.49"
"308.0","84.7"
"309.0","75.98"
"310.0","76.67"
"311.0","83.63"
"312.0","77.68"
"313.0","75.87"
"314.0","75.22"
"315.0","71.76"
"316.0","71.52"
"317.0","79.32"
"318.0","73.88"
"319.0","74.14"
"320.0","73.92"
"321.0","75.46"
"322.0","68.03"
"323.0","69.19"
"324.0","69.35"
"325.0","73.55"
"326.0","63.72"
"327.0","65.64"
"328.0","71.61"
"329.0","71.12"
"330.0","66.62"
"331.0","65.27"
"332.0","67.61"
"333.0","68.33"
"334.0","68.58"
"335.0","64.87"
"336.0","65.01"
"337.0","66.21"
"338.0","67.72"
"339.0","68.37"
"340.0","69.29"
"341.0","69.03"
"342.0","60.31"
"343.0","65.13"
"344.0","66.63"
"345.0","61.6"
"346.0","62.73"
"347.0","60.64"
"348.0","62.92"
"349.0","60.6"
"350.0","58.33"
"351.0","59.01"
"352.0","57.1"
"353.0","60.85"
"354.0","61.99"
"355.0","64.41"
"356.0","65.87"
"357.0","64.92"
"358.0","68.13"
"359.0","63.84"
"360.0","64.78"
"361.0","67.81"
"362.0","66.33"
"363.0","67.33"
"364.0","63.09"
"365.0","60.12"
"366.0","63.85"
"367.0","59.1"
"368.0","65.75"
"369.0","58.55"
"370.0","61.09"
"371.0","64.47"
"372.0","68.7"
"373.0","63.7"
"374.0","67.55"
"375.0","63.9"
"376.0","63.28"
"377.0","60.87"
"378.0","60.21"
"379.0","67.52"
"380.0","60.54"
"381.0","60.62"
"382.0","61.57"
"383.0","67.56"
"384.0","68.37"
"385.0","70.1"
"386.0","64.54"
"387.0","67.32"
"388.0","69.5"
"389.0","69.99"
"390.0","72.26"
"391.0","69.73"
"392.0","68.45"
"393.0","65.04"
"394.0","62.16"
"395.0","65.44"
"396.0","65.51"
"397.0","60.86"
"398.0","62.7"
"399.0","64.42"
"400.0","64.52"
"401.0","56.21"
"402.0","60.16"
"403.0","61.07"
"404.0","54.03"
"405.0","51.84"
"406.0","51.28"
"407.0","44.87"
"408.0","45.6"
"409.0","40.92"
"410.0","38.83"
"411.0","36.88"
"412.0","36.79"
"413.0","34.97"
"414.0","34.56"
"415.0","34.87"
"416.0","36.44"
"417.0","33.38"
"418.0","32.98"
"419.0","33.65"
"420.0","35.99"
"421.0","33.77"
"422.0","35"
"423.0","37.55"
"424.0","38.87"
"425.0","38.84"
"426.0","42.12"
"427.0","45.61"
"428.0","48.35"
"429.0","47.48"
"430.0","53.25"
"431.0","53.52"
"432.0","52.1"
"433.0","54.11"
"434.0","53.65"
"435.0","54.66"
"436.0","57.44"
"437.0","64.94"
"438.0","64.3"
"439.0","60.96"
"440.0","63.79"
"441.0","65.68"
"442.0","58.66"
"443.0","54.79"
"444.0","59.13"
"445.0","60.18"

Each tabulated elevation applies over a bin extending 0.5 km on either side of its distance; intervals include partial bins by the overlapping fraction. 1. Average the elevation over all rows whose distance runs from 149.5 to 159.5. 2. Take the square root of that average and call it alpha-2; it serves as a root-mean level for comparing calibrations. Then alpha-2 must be 10.7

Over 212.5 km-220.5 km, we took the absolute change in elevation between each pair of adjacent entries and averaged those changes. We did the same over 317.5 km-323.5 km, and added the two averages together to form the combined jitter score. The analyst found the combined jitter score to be 4.9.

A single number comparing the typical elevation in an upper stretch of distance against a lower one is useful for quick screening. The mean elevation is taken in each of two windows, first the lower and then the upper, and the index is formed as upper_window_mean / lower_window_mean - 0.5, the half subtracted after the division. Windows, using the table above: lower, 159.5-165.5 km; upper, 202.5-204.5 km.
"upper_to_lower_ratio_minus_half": 0.34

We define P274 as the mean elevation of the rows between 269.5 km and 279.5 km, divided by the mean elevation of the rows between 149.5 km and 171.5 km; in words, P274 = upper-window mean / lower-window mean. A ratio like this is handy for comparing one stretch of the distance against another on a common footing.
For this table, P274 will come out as 0.61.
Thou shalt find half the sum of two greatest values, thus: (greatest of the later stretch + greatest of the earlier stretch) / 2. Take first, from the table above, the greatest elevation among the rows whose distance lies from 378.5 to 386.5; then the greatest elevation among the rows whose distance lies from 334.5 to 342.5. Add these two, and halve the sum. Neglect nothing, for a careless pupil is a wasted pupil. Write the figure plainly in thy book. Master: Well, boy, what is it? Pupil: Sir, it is 70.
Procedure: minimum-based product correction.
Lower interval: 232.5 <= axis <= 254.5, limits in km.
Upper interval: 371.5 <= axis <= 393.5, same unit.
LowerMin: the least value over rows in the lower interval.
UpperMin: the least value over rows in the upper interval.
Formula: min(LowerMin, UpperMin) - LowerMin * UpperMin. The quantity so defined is -3820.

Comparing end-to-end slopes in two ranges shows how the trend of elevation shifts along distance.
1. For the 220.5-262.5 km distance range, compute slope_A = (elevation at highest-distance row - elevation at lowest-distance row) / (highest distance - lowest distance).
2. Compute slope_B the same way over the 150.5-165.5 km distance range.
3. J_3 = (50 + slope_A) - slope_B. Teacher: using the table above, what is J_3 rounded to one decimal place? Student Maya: 49.4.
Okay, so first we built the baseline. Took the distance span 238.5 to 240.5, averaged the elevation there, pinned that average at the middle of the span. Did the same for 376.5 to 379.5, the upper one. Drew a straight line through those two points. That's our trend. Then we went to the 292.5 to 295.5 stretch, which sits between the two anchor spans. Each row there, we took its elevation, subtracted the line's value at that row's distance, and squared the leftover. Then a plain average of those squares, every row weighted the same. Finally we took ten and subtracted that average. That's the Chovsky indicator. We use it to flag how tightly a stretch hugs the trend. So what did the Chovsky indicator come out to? -85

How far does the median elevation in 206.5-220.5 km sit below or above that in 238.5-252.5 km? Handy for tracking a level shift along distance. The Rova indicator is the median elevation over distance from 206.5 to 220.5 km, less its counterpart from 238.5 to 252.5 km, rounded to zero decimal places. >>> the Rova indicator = -13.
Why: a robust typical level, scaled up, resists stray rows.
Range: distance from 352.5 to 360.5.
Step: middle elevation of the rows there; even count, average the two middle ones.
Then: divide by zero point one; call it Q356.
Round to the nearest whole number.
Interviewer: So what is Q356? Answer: 646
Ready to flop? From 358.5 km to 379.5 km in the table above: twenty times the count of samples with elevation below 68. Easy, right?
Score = 400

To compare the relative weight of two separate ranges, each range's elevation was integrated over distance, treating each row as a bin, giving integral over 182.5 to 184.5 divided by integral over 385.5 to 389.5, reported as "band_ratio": 0.77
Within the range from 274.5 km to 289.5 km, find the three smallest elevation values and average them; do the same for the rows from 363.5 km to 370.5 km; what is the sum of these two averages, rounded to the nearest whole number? 132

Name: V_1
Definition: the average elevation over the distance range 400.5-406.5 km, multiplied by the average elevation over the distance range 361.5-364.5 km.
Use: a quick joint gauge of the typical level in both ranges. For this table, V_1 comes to 3657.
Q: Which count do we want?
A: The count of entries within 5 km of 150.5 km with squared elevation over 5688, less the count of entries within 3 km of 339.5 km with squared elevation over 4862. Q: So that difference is 10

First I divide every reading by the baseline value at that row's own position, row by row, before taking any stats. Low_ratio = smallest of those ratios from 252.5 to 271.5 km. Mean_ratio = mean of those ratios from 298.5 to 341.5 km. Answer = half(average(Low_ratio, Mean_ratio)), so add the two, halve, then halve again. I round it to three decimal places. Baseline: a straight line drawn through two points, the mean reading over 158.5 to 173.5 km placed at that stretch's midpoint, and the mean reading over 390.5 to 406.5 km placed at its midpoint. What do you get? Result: 0.393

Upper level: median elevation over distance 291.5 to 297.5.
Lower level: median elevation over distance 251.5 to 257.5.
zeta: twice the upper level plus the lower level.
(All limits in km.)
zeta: 236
